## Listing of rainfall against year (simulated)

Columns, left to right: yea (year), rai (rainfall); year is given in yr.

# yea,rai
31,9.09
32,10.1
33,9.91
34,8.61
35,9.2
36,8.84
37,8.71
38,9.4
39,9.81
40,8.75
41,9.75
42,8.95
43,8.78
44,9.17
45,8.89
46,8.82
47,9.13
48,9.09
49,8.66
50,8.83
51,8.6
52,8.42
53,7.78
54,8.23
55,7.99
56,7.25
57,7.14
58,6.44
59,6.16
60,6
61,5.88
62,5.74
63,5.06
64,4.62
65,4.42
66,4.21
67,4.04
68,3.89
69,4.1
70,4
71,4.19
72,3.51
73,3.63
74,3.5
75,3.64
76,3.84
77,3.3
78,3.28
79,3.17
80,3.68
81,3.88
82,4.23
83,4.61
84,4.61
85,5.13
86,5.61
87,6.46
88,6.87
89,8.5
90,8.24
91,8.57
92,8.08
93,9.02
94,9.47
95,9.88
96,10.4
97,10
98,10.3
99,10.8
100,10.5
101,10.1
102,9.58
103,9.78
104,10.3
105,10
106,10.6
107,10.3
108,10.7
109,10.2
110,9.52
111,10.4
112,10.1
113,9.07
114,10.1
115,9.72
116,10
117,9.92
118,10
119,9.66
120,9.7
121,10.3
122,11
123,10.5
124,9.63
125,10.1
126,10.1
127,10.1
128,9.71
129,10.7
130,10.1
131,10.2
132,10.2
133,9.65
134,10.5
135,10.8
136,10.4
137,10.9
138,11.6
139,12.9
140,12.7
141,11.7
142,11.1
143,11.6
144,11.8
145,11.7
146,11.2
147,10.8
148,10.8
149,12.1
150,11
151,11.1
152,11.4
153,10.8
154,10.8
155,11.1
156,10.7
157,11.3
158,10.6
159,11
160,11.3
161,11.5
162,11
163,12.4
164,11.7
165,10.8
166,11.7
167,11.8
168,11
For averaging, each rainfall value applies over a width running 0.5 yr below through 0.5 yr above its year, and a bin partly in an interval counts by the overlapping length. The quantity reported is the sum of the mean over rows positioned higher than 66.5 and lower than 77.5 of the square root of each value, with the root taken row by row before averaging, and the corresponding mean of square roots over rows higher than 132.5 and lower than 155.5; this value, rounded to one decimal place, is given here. 5.3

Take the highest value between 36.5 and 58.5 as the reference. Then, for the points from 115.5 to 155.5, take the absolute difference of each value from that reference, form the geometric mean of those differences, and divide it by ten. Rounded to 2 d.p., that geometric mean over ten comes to 0.07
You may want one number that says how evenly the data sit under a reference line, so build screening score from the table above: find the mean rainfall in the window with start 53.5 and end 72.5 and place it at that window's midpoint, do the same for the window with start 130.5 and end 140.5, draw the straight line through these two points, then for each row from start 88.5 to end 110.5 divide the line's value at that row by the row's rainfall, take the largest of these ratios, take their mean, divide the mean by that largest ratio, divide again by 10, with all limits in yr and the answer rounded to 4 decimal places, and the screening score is 0.0891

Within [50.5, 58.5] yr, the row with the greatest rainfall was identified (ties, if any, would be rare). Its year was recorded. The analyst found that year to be 51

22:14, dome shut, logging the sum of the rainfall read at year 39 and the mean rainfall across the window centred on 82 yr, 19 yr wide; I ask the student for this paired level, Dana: 14.8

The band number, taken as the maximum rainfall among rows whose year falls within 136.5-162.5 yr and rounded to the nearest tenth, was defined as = 12.9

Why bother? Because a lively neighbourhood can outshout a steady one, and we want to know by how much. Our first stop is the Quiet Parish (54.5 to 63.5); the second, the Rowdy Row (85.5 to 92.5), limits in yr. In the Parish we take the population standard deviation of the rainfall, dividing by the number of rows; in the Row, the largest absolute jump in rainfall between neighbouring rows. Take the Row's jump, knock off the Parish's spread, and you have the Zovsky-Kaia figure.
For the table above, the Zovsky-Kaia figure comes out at 0.8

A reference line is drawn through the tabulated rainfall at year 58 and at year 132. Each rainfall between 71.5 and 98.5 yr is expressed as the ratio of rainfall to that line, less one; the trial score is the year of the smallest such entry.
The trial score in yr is 79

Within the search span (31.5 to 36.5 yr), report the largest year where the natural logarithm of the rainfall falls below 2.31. 36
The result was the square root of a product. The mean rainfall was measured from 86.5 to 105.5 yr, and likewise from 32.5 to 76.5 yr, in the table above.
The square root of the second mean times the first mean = 8.0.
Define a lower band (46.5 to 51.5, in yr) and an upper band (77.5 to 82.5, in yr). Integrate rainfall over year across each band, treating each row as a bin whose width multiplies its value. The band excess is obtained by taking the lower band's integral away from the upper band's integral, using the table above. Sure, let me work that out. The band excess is -26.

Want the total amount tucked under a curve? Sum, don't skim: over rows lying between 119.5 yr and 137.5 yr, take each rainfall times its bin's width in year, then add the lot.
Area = 185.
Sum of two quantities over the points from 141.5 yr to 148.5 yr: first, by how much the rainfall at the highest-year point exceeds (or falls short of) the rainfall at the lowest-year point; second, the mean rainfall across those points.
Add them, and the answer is 11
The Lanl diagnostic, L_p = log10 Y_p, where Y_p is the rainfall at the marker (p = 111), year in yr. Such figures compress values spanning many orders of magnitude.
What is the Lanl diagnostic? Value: 1.017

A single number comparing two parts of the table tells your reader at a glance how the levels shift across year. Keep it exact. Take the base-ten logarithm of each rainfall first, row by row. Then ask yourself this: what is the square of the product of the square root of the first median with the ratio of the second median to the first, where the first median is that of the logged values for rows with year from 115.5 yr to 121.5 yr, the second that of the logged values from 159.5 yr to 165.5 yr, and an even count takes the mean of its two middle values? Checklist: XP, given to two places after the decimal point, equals 1.12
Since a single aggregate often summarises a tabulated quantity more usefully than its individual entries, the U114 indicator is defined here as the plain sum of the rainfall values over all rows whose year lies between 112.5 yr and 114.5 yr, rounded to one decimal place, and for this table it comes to 19.2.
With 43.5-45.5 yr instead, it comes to 18.1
